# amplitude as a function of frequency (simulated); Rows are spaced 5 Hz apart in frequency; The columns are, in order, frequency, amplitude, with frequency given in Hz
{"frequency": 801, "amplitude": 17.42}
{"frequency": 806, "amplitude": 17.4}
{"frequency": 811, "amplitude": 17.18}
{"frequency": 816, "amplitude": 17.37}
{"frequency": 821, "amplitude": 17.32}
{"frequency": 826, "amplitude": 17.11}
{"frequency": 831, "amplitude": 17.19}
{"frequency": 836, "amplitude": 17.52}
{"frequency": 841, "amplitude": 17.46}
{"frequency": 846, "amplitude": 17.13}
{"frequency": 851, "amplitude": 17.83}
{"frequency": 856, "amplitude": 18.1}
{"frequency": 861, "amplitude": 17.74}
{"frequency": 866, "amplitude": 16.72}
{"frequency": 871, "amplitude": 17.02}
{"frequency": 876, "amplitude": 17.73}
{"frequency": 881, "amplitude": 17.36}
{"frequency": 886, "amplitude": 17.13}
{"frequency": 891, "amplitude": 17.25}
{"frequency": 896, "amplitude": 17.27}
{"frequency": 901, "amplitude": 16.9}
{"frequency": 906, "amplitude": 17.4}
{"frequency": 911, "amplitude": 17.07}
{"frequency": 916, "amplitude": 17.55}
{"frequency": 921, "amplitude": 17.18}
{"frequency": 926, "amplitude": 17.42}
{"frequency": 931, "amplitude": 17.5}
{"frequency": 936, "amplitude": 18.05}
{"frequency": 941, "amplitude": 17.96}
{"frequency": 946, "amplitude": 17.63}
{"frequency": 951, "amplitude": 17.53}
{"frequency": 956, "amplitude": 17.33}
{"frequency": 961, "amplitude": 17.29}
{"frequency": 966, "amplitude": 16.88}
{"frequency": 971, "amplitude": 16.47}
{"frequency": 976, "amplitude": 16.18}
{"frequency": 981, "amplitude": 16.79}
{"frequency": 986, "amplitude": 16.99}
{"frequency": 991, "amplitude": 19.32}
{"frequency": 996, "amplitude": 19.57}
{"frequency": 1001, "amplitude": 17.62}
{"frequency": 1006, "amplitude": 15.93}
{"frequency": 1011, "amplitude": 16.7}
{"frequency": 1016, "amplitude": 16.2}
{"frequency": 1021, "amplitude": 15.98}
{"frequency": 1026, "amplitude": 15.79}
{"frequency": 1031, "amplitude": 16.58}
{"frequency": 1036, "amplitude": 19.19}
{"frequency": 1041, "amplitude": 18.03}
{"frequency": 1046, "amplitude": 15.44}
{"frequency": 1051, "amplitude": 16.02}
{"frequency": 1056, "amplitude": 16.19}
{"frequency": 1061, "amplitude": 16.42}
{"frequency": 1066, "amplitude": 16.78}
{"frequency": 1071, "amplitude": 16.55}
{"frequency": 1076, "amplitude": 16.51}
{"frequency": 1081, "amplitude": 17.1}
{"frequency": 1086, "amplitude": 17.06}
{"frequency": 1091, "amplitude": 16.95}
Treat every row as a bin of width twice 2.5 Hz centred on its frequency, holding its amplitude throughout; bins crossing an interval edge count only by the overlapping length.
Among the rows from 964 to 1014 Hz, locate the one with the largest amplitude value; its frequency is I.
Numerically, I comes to 996 Hz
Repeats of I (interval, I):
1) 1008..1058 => 1036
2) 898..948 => 936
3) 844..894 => 856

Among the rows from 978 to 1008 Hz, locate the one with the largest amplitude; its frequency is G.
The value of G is 996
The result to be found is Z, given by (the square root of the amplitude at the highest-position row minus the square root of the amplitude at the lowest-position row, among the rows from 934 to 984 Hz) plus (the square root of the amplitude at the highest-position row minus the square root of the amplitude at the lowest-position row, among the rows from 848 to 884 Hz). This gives -0.2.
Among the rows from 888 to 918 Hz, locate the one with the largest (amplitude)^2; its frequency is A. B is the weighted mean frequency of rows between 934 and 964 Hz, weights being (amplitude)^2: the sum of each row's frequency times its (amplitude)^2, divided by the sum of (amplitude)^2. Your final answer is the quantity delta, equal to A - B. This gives -32.2 Hz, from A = 916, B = 948.2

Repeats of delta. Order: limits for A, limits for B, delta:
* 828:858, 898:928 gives -57.6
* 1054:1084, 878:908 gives 187.5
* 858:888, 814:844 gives 32.4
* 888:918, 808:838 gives 92.5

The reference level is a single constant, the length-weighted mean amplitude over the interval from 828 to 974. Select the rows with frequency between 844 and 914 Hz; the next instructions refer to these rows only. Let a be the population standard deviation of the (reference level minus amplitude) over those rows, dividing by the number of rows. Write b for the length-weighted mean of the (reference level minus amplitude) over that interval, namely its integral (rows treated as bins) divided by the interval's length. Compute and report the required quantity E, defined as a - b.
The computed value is 0.35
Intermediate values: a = 0.4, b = 0.03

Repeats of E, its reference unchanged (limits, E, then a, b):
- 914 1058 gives 0.82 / 1.0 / 0.21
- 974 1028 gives 0.92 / 1.3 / 0.34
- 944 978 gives 0.20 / 0.5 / 0.31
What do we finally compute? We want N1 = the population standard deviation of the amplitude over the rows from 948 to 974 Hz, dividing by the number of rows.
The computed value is 0.38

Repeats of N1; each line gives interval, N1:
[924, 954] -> 0.24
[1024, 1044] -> 1.31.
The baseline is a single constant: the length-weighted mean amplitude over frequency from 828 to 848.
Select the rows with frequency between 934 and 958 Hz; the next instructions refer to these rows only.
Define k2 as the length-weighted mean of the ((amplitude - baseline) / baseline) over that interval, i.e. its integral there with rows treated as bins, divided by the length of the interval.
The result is 0.02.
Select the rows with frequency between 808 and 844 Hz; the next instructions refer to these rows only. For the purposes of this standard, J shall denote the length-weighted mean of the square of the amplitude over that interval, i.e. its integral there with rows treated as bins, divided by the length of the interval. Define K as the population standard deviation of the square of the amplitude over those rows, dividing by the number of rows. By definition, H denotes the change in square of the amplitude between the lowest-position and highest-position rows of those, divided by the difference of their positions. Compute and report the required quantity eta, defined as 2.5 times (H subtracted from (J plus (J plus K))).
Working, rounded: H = 0.3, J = 300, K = 5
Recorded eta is 1509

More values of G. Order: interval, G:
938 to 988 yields 941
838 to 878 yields 856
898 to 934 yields 916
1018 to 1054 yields 1036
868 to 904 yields 876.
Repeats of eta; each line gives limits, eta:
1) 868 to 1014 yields 1572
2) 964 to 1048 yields 1572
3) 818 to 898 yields 1538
